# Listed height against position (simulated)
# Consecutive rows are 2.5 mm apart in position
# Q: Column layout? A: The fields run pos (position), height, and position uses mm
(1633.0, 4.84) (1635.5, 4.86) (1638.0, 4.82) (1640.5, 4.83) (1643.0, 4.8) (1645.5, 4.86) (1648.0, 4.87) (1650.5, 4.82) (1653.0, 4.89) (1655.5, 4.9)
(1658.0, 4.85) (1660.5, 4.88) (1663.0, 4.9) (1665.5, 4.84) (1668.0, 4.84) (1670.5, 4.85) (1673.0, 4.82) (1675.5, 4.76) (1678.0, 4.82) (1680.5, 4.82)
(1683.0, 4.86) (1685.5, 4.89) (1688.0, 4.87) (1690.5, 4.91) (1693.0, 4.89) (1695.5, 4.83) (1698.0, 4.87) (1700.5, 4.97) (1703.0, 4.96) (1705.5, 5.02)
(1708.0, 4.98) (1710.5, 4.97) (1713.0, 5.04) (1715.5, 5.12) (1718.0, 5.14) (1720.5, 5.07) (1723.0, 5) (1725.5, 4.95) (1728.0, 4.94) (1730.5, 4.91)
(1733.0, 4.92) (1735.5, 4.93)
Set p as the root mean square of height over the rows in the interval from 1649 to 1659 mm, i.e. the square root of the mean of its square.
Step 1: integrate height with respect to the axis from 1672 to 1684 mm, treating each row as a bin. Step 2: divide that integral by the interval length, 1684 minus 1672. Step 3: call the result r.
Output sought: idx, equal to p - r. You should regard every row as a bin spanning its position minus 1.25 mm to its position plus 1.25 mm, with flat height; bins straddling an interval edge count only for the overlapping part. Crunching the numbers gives 0.05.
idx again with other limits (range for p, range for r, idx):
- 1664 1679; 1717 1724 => -0.25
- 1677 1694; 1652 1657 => -0.03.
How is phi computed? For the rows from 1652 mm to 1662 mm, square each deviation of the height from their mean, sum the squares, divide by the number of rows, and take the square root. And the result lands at 0.019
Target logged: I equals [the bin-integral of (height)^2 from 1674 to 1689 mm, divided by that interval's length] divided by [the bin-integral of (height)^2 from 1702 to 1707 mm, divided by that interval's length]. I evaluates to 0.94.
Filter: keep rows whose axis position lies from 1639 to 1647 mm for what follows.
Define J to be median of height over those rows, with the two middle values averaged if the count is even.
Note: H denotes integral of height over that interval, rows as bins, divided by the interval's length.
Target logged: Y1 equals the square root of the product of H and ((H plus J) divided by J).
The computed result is 3.11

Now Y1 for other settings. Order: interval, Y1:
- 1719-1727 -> 3.17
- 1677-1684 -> 3.11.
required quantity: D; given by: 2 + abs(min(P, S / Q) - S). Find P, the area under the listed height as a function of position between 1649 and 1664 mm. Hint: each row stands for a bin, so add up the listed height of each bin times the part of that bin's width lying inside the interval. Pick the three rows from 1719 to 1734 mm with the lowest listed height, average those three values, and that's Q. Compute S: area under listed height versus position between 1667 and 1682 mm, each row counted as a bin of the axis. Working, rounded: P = 73.1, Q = 4.92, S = 72.3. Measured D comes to 59.6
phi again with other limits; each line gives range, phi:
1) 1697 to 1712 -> 0.045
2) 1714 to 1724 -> 0.054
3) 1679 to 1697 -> 0.031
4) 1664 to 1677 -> 0.032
